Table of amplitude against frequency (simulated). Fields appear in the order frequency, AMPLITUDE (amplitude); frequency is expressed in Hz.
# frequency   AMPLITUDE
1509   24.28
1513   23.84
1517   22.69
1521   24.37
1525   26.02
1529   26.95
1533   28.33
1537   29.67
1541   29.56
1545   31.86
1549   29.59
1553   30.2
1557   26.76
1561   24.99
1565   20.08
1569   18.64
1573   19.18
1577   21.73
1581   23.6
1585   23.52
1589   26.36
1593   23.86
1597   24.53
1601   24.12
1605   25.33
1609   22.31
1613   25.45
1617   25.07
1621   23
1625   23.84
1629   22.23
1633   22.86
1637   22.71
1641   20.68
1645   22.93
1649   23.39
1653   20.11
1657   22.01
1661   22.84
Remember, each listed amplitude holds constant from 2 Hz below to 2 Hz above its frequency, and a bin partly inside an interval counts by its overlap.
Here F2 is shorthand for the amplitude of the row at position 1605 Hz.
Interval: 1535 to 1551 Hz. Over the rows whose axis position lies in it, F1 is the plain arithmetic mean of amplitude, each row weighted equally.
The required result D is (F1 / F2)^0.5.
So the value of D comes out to 1.09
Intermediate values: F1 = 30.2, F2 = 25.33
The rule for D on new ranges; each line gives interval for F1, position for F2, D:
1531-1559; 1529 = 1.04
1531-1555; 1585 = 1.13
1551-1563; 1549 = 0.96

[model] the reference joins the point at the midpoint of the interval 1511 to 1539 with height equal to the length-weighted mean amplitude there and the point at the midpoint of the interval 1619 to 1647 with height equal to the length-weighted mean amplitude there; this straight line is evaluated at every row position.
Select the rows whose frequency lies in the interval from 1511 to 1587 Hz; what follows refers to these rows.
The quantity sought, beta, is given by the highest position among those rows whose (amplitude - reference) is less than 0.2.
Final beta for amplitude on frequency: 1585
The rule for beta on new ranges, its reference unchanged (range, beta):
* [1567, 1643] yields 1641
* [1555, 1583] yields 1581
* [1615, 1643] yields 1641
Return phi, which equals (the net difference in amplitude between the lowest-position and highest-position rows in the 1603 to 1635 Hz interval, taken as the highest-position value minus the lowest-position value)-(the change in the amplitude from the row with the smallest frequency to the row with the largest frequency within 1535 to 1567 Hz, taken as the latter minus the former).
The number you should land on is 7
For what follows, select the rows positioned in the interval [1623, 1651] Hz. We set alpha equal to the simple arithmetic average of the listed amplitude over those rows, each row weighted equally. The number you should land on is 23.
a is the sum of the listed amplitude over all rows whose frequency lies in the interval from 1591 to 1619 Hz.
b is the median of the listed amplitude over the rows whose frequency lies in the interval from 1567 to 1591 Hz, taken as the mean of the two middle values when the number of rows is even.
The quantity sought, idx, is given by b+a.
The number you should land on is 193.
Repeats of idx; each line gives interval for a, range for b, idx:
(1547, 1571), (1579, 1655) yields 174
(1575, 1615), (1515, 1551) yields 269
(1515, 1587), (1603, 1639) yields 481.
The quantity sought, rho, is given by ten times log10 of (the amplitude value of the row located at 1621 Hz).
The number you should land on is 13.6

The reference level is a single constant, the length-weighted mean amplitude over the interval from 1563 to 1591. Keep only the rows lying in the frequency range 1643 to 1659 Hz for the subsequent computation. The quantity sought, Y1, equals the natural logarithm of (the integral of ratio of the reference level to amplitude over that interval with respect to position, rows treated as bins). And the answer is 2.8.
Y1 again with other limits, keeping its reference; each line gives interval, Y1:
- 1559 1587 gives 3.4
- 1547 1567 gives 2.8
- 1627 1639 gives 2.5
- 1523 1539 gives 2.5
